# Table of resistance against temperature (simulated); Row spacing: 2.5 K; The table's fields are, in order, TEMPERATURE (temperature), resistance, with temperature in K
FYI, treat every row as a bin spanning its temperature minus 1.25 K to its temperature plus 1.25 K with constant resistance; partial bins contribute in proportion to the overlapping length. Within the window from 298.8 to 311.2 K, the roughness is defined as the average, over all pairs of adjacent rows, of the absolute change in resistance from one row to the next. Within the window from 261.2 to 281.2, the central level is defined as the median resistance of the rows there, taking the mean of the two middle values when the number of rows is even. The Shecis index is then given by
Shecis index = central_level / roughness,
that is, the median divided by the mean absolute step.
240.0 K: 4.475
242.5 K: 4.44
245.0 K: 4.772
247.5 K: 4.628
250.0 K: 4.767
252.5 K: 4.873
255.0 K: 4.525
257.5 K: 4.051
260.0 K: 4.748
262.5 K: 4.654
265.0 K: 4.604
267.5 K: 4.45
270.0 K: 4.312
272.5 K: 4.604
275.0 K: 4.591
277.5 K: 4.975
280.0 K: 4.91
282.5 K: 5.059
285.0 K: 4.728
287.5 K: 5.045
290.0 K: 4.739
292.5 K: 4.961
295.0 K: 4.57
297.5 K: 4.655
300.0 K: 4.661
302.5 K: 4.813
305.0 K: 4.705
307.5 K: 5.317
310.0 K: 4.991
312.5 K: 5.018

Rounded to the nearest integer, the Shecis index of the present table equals 15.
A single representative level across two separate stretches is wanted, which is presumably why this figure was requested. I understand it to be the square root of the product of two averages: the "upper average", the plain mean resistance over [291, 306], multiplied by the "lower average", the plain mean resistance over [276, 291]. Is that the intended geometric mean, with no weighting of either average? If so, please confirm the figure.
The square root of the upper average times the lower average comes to 4.82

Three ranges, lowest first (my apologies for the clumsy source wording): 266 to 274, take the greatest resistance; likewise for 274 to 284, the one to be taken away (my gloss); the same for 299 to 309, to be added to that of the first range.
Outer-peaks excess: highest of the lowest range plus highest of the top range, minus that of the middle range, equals 4.86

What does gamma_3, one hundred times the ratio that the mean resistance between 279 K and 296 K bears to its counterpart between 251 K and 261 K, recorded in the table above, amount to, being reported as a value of 107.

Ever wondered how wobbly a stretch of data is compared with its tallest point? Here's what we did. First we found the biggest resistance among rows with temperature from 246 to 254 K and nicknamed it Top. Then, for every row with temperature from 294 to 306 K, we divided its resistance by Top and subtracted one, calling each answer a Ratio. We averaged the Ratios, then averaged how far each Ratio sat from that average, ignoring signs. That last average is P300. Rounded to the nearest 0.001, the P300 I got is 0.013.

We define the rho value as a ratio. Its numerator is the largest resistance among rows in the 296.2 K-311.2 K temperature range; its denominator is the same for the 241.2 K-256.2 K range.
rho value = 1.09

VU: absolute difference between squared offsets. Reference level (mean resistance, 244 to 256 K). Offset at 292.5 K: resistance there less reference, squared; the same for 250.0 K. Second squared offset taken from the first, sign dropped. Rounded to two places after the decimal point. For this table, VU 0.06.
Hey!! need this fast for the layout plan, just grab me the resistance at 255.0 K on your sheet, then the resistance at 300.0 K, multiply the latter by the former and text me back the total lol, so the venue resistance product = 21.1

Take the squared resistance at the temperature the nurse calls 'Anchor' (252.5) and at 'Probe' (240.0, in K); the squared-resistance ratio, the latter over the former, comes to 0.84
